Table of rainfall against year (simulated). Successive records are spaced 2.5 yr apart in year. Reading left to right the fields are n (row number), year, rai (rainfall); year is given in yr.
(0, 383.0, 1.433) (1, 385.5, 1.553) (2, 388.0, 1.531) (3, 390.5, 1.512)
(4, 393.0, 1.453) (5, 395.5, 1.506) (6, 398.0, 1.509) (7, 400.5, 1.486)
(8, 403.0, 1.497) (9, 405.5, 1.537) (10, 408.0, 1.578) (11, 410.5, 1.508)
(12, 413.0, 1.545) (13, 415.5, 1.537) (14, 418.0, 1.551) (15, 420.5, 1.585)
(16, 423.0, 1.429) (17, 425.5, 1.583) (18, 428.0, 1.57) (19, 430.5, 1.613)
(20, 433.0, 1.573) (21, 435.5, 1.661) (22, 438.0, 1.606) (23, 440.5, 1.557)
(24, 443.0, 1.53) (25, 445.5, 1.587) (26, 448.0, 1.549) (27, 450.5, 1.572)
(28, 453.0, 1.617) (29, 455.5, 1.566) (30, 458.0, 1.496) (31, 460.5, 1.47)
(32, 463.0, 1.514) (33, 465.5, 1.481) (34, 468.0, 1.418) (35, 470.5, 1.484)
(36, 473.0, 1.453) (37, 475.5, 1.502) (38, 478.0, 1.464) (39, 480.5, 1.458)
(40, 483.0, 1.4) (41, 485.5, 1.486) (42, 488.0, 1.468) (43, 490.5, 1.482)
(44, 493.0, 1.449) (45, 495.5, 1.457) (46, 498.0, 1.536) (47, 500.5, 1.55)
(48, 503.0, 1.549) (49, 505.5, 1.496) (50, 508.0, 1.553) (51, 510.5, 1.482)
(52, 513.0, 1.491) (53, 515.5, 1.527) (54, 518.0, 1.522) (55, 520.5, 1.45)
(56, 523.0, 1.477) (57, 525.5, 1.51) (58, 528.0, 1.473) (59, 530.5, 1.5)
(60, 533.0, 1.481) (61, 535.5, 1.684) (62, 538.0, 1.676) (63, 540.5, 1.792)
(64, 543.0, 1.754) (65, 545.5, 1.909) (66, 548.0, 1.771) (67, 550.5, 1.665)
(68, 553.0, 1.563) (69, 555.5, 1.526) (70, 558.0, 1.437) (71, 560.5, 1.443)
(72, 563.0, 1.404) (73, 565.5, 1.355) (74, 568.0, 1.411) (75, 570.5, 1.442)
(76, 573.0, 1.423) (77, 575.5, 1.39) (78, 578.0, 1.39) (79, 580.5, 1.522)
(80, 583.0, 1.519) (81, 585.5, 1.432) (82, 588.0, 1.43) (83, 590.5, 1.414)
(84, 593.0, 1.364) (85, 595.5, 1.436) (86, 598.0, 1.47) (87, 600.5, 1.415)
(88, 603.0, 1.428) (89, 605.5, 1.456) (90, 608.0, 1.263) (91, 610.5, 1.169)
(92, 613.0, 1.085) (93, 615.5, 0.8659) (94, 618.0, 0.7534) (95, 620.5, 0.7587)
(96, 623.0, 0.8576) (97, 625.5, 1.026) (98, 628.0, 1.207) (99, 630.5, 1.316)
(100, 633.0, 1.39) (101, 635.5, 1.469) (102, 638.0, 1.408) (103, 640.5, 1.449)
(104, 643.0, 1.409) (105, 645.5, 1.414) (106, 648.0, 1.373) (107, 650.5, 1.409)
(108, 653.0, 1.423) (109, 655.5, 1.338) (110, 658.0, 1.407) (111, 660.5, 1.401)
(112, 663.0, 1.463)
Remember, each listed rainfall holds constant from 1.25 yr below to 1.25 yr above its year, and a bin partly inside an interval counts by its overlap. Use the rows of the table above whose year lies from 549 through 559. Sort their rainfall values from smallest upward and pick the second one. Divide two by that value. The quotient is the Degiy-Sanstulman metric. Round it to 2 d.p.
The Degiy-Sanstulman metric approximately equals 1.31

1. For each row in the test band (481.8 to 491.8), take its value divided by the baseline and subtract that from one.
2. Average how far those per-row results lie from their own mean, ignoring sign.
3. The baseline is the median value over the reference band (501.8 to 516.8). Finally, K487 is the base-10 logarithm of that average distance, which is -1.71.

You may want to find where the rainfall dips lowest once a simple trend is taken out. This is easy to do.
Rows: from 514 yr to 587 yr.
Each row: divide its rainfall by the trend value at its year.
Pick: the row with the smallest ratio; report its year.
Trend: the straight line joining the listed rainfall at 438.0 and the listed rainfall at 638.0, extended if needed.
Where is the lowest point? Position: 565.5 yr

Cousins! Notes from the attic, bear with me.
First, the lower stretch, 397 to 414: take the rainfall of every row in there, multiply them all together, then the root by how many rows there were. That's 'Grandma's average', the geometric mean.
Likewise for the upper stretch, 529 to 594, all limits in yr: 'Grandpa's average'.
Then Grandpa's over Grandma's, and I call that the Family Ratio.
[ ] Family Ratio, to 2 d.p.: 1.00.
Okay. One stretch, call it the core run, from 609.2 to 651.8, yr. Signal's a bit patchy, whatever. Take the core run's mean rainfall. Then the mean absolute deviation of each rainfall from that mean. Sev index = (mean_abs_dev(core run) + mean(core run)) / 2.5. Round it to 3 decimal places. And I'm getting 0.567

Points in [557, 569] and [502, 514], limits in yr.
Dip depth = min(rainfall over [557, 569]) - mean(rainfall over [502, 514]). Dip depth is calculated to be -0.16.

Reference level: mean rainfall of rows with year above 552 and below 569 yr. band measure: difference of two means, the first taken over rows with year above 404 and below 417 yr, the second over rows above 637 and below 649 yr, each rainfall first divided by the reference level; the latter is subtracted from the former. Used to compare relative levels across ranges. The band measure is 0.09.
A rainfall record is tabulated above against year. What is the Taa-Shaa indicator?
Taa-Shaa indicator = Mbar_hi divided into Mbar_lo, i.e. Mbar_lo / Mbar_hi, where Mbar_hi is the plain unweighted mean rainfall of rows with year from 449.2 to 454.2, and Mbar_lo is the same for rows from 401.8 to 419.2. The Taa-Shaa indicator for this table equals 0.96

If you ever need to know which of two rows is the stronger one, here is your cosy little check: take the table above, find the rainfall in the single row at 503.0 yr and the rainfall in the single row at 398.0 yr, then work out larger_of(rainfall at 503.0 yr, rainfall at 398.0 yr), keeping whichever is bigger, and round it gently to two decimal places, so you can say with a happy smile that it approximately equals 1.55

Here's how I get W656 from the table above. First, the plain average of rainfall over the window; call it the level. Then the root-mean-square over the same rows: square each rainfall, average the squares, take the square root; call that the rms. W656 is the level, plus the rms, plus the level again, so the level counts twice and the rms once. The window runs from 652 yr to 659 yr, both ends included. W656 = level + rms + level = 4.2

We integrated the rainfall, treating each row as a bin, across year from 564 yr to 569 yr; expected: 7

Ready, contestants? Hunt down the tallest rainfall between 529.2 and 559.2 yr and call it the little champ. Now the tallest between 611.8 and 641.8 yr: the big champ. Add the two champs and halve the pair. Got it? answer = 1.69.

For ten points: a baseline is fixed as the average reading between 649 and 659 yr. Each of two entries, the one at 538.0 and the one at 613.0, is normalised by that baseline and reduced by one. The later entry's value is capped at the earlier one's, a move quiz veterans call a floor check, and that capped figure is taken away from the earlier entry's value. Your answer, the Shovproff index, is 0.42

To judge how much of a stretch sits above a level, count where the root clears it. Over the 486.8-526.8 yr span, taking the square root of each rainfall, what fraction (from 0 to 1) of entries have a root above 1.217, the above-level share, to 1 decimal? 0.7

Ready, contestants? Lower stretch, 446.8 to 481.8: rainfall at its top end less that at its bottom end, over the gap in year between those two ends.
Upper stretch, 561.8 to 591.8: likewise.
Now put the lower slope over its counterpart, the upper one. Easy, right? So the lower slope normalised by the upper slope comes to -7.7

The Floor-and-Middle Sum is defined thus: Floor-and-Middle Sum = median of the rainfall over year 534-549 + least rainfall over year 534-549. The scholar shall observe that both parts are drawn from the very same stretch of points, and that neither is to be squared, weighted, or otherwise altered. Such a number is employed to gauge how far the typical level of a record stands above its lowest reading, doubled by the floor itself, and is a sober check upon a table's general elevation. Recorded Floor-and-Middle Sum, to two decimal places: 3.44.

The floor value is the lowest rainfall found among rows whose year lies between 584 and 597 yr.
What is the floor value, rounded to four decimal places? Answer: 1.3640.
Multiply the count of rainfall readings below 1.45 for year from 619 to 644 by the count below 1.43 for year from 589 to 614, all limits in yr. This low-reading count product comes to 63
